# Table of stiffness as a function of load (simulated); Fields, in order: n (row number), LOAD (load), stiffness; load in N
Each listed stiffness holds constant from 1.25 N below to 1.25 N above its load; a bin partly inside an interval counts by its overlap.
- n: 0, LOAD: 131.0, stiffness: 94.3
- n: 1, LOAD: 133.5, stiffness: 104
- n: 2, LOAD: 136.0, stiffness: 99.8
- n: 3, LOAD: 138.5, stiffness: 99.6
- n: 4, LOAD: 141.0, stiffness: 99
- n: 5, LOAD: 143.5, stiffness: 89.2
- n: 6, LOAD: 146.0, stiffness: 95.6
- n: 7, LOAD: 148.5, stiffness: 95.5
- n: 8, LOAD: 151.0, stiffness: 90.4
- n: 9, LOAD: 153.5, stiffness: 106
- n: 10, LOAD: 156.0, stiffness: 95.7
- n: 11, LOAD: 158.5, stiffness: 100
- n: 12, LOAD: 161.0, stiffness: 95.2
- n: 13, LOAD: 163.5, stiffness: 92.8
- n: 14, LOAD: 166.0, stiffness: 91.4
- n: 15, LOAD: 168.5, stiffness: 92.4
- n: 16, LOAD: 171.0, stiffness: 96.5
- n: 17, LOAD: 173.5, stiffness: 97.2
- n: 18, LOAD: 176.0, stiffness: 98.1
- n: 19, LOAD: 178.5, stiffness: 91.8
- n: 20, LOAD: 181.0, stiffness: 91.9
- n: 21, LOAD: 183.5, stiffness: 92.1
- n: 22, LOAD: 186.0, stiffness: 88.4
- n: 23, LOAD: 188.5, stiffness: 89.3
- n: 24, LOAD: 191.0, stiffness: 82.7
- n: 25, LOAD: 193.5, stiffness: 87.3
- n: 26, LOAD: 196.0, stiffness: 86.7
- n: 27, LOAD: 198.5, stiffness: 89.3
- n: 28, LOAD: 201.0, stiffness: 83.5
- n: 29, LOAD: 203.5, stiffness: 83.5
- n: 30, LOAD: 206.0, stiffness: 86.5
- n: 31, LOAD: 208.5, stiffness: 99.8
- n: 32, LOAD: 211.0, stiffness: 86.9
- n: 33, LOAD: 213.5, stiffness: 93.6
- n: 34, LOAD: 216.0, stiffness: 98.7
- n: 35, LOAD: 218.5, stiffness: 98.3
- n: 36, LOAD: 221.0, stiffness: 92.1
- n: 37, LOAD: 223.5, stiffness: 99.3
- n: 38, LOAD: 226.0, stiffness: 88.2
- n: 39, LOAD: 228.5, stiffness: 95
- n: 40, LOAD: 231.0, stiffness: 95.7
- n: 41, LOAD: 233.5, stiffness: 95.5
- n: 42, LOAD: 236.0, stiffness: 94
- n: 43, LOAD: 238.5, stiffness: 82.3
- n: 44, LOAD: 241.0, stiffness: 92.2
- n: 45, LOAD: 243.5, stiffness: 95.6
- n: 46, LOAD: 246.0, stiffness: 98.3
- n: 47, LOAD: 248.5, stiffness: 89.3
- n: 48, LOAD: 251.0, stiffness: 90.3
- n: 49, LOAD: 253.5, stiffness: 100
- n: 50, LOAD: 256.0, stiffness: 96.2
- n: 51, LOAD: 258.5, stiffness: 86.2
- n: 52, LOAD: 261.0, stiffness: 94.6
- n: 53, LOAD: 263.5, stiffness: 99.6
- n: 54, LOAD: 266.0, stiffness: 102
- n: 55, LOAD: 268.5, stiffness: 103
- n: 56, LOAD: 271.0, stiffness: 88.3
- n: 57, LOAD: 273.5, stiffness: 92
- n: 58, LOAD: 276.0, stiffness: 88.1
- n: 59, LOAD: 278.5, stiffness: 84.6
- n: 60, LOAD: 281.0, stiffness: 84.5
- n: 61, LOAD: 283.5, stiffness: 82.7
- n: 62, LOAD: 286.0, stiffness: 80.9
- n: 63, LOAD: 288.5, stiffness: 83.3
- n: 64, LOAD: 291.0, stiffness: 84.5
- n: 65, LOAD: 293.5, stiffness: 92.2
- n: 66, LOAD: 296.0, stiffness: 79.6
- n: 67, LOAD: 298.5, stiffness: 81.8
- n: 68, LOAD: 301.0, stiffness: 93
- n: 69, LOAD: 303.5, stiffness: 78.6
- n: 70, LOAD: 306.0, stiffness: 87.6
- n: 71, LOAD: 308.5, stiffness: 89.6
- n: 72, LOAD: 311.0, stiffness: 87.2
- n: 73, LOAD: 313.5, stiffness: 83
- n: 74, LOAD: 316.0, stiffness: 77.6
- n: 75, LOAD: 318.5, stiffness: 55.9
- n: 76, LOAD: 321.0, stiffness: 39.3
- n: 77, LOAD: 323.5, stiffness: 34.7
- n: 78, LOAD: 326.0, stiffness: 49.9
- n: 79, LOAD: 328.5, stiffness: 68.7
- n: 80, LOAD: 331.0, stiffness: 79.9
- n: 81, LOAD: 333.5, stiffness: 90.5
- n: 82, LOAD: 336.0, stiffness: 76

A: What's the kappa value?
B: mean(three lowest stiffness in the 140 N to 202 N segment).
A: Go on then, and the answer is 84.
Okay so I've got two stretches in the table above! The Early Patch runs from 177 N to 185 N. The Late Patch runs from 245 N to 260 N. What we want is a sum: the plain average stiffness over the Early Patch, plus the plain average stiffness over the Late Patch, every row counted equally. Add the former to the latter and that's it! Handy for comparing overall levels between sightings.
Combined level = 185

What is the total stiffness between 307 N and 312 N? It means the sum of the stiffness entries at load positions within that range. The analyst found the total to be 177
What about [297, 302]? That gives 175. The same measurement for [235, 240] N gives 176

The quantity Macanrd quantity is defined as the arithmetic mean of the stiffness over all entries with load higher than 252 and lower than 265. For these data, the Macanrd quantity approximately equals 95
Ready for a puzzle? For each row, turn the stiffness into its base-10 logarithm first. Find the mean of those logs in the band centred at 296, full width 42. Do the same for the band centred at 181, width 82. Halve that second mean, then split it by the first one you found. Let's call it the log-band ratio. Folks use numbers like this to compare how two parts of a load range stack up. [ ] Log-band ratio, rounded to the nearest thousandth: 0.510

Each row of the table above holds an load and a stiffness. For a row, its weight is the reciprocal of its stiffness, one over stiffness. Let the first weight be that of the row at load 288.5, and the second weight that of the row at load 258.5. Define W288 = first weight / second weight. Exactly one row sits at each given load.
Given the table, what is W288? 1.03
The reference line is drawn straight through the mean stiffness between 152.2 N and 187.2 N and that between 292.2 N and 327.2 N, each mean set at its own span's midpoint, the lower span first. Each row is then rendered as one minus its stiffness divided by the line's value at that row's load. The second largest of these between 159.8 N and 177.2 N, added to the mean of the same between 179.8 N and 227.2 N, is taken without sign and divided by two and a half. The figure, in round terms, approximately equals 0.010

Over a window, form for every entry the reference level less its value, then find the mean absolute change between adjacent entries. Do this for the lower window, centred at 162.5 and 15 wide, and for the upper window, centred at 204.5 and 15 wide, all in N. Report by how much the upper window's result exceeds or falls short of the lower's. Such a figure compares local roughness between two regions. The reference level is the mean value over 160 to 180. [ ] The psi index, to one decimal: 4.2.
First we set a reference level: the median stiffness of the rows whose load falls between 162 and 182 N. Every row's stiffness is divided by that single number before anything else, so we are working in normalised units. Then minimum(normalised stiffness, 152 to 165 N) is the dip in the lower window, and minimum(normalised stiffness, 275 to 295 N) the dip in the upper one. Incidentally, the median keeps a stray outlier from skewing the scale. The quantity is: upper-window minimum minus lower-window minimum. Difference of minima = -0.13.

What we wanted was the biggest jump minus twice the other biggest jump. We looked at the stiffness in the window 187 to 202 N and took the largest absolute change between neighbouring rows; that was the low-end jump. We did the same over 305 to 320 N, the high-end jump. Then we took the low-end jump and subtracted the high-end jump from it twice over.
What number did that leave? -37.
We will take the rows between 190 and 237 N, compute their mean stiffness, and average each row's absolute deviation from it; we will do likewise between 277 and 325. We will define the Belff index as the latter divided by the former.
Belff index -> 2.17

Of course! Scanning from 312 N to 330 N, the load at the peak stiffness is 313.5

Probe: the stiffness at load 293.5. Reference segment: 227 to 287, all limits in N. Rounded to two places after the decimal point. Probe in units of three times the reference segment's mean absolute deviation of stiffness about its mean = 5.75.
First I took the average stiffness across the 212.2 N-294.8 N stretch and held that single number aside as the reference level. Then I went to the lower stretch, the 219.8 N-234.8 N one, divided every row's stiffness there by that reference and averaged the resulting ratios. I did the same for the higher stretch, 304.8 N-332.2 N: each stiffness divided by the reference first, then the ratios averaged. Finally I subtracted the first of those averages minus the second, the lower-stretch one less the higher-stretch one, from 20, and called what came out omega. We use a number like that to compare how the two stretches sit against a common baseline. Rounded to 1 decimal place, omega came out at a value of 19.7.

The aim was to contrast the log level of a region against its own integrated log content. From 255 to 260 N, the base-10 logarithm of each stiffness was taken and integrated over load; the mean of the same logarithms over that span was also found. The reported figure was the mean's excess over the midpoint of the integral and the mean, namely -3.92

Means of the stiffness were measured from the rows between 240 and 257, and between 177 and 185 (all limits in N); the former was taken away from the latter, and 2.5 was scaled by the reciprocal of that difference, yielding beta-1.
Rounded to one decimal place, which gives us -1.0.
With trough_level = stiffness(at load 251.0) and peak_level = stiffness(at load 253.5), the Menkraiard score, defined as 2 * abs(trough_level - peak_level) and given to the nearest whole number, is 19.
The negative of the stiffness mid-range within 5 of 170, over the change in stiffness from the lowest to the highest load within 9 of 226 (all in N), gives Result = 34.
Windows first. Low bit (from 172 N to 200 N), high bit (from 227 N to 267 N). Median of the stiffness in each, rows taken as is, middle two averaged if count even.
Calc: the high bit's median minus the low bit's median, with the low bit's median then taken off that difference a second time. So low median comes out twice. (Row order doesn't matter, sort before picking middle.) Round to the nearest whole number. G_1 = -83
